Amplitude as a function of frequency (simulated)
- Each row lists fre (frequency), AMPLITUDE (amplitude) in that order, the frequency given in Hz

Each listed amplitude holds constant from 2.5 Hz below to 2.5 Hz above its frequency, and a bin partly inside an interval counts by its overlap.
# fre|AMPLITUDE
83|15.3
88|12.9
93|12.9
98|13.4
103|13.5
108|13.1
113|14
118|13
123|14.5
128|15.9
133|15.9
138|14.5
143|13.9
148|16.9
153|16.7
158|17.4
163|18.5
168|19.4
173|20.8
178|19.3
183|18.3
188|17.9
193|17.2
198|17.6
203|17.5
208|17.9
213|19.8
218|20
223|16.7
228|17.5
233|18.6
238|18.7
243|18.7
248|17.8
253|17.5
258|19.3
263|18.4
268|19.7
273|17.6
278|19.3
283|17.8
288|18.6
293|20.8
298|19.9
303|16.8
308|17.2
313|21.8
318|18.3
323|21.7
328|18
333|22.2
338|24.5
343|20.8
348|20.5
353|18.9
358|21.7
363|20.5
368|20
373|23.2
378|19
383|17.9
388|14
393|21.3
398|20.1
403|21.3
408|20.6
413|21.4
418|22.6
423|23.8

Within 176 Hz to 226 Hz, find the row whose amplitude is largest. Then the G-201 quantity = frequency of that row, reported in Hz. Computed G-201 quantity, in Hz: 218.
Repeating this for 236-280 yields 268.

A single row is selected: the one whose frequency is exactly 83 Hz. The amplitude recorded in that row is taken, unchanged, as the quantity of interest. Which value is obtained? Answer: 15.3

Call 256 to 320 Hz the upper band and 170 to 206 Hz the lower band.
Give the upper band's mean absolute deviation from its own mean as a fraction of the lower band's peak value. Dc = 0.055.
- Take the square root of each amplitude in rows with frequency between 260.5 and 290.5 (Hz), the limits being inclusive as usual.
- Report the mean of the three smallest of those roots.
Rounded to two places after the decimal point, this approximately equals 4.23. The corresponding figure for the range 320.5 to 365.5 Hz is 4.37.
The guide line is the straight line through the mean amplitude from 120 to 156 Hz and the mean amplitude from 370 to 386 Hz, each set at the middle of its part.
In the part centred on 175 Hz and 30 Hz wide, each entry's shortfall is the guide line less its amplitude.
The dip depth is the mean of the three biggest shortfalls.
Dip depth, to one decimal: -2.0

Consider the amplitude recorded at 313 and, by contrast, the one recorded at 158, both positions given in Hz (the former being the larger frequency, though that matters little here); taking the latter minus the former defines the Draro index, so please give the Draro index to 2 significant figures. -4.4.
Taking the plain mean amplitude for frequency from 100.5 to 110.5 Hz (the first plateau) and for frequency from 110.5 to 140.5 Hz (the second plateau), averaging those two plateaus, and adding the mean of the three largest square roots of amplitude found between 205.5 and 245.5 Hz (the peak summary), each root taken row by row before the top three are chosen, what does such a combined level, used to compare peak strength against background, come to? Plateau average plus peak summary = 18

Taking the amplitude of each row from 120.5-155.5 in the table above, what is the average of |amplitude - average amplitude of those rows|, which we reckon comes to 1.0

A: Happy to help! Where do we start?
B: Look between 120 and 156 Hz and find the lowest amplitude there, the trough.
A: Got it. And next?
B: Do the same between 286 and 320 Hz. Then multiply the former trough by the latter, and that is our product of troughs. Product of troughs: 234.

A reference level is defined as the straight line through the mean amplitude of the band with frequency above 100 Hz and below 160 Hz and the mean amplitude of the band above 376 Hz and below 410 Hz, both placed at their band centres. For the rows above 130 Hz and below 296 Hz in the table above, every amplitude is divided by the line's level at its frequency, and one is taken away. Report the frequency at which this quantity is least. 143 Hz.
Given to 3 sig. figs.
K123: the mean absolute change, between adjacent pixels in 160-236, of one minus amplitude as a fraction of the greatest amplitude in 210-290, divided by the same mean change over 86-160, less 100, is -98.8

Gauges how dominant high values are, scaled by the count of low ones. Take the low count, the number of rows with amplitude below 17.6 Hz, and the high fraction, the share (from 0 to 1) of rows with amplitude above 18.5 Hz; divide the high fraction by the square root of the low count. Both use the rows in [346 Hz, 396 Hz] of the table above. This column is 0.80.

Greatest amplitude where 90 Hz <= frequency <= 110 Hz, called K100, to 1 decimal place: 13.5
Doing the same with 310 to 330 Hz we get 21.8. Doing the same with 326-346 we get 24.5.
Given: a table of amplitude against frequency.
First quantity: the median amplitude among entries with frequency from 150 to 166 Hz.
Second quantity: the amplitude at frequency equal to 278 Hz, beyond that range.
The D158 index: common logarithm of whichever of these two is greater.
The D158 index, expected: 1.29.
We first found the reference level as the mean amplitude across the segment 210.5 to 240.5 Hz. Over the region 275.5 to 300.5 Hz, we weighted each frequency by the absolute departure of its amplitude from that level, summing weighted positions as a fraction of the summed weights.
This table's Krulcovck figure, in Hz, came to 290.6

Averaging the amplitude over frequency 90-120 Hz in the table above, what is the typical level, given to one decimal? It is 13.3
